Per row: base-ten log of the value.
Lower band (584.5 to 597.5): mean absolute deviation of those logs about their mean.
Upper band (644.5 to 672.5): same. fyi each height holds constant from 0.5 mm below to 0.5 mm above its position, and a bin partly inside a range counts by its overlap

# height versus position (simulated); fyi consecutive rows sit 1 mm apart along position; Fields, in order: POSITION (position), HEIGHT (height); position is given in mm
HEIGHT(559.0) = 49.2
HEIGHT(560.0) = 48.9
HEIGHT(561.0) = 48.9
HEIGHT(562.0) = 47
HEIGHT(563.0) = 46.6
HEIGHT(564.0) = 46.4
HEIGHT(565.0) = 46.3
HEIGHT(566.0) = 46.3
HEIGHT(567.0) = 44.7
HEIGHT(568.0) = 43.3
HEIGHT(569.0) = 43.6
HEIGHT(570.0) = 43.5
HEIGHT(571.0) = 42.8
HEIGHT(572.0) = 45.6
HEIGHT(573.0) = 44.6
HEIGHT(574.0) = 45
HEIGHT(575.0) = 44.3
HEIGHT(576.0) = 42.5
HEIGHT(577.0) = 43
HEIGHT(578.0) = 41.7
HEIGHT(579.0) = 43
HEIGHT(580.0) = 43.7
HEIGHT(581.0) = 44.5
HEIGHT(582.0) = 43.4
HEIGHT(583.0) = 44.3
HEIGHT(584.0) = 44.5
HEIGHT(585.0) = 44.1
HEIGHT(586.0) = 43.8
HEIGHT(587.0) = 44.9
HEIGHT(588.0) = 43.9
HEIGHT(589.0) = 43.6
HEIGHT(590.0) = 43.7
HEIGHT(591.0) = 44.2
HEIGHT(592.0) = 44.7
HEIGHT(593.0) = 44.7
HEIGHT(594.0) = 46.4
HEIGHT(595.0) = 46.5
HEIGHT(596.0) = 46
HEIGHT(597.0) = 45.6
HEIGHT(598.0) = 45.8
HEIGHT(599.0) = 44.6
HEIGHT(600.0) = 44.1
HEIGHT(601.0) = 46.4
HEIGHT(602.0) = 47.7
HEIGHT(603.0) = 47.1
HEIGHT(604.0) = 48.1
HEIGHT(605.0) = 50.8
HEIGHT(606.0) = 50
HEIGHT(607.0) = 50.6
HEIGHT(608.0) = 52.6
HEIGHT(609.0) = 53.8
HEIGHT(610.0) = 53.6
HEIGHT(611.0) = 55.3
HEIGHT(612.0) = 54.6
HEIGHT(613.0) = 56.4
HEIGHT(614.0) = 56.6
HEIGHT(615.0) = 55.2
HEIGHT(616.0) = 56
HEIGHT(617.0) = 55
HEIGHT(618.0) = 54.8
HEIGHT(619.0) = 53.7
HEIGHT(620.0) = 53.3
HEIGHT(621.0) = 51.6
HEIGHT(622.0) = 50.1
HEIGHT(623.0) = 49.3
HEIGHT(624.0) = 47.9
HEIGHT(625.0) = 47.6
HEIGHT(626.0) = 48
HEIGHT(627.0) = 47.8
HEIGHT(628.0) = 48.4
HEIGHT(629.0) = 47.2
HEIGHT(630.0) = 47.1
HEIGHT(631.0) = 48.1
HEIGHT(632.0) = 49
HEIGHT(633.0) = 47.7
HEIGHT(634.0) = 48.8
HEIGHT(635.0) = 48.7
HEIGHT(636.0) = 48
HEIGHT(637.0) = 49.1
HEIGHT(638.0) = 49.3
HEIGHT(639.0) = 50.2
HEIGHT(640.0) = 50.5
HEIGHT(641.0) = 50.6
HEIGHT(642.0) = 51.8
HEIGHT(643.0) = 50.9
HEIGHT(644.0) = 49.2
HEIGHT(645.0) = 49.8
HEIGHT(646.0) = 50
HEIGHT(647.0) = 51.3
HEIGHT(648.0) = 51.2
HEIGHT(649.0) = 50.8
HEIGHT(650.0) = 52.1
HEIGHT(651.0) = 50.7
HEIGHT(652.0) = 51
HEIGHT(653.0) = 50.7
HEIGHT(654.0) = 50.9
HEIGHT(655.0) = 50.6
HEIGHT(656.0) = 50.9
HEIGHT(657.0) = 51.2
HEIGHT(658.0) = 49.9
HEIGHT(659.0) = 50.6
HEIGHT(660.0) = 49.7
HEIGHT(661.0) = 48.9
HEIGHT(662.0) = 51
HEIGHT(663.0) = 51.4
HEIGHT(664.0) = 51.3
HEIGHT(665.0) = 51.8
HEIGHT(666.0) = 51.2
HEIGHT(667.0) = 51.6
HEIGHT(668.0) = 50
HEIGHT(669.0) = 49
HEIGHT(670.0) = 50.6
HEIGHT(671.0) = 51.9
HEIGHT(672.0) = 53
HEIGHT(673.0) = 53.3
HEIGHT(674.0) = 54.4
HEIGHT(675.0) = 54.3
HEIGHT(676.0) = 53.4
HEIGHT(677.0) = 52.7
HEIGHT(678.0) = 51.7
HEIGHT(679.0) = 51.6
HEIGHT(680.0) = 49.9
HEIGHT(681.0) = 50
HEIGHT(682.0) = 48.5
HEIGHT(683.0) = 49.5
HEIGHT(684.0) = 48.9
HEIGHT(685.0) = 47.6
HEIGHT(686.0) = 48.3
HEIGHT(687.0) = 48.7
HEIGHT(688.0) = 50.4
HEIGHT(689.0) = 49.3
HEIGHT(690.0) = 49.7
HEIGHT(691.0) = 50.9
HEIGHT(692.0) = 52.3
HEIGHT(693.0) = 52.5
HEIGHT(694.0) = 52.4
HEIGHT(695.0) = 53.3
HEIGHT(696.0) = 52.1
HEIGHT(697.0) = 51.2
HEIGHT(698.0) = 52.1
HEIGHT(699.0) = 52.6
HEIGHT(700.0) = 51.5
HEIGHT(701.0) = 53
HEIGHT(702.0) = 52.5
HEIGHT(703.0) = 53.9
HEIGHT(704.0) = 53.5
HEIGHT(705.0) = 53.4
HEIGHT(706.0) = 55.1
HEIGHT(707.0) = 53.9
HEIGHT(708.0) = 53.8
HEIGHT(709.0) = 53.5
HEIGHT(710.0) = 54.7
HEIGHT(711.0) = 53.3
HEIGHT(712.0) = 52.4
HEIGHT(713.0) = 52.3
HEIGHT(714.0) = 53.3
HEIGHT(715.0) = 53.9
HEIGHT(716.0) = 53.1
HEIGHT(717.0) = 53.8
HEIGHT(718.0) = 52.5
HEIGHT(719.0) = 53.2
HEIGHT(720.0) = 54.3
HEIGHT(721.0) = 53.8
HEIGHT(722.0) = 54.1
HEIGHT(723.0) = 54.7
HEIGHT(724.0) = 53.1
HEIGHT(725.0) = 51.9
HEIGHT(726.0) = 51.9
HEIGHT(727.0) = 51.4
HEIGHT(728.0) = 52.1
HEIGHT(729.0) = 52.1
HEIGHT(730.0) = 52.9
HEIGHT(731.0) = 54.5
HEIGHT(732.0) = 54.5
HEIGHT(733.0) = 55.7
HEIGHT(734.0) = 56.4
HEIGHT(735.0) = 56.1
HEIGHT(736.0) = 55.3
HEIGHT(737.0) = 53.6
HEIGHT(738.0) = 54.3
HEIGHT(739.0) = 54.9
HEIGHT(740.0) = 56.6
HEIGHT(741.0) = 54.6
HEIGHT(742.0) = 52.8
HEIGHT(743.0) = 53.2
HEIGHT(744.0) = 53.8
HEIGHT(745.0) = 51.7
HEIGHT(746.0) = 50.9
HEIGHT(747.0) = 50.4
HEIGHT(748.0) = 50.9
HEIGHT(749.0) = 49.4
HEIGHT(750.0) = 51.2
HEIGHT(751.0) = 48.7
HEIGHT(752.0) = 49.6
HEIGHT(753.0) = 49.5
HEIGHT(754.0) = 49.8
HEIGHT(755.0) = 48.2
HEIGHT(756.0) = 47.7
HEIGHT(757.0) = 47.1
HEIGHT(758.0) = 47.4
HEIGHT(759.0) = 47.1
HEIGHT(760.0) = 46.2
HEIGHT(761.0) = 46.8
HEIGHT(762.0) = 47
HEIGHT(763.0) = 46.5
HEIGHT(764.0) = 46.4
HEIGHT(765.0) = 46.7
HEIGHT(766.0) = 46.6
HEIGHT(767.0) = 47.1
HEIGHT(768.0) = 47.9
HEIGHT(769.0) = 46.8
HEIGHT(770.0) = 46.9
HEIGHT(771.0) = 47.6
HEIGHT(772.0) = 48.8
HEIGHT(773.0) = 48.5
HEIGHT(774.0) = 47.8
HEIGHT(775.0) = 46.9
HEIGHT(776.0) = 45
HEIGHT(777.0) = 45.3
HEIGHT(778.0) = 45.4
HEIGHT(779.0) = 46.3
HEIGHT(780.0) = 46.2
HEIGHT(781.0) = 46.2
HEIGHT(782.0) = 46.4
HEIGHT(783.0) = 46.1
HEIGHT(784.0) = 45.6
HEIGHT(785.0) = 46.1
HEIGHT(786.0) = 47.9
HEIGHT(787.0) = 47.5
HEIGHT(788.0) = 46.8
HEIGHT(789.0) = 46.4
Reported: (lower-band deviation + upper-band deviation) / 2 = 0.0070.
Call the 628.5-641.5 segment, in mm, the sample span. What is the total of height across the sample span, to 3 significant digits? 634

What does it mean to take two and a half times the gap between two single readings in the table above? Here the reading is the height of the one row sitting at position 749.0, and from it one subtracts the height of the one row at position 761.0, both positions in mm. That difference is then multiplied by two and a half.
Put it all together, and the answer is 6.5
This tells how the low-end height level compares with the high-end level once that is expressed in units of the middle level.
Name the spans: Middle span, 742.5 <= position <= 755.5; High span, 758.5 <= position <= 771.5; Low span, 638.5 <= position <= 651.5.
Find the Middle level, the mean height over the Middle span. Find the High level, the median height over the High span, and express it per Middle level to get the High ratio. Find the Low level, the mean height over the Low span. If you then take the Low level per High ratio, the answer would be 54.8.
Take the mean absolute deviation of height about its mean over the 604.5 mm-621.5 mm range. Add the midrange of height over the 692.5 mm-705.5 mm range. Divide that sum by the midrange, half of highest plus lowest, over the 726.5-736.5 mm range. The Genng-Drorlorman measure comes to 1.01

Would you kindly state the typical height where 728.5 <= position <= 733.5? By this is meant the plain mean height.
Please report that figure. 53.9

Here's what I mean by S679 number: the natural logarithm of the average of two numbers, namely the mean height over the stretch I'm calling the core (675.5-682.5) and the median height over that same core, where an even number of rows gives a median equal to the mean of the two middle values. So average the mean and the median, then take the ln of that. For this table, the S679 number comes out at 3.94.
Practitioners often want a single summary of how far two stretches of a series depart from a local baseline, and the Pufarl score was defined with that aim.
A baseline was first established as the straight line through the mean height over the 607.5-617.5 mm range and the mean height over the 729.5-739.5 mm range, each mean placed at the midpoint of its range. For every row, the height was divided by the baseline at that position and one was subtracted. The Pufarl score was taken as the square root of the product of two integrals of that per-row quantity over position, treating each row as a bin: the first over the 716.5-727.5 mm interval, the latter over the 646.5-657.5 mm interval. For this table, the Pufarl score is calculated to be 0.51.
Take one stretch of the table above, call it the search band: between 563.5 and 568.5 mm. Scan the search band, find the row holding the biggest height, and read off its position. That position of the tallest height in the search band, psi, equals 564.0 mm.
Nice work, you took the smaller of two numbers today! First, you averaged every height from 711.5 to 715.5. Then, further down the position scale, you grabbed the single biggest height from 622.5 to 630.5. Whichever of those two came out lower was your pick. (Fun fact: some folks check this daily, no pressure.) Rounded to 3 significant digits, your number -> 49.3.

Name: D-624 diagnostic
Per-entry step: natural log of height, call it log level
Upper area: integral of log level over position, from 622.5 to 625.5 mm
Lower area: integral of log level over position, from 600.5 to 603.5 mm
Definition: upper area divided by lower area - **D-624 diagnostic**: 1.01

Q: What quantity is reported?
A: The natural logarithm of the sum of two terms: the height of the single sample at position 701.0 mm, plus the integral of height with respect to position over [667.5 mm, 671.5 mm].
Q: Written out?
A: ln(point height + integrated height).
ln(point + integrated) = 5.54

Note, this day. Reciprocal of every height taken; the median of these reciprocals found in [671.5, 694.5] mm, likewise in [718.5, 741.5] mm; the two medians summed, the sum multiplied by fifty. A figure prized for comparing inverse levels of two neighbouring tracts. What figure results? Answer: 1.903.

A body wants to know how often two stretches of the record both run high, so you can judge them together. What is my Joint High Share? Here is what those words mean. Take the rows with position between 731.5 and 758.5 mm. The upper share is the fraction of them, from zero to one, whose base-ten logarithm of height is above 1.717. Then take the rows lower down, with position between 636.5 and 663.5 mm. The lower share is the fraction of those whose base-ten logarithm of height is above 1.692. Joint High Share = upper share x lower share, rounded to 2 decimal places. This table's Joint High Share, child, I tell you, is 0.43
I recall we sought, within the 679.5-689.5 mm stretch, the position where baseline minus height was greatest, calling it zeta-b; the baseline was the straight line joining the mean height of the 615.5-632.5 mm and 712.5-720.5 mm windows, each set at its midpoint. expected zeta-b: 685.0 mm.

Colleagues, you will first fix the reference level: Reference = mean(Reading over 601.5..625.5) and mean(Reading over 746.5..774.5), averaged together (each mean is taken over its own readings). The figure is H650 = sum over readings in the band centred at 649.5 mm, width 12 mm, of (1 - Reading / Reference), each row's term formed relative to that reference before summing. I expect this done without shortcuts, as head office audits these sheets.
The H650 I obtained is -0.1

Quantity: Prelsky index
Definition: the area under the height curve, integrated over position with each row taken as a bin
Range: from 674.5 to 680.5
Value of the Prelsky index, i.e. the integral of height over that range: 314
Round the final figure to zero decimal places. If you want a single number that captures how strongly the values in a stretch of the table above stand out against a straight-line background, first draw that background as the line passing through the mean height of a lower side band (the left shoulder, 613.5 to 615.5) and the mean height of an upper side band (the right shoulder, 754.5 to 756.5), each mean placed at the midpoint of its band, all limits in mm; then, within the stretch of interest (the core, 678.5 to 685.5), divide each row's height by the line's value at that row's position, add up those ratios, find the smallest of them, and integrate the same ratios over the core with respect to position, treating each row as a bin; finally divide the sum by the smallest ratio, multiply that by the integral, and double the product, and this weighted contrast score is 96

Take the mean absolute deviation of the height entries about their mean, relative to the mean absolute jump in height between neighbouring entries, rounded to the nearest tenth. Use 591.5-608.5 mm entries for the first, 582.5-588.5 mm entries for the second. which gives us 3.3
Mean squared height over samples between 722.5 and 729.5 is 2753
